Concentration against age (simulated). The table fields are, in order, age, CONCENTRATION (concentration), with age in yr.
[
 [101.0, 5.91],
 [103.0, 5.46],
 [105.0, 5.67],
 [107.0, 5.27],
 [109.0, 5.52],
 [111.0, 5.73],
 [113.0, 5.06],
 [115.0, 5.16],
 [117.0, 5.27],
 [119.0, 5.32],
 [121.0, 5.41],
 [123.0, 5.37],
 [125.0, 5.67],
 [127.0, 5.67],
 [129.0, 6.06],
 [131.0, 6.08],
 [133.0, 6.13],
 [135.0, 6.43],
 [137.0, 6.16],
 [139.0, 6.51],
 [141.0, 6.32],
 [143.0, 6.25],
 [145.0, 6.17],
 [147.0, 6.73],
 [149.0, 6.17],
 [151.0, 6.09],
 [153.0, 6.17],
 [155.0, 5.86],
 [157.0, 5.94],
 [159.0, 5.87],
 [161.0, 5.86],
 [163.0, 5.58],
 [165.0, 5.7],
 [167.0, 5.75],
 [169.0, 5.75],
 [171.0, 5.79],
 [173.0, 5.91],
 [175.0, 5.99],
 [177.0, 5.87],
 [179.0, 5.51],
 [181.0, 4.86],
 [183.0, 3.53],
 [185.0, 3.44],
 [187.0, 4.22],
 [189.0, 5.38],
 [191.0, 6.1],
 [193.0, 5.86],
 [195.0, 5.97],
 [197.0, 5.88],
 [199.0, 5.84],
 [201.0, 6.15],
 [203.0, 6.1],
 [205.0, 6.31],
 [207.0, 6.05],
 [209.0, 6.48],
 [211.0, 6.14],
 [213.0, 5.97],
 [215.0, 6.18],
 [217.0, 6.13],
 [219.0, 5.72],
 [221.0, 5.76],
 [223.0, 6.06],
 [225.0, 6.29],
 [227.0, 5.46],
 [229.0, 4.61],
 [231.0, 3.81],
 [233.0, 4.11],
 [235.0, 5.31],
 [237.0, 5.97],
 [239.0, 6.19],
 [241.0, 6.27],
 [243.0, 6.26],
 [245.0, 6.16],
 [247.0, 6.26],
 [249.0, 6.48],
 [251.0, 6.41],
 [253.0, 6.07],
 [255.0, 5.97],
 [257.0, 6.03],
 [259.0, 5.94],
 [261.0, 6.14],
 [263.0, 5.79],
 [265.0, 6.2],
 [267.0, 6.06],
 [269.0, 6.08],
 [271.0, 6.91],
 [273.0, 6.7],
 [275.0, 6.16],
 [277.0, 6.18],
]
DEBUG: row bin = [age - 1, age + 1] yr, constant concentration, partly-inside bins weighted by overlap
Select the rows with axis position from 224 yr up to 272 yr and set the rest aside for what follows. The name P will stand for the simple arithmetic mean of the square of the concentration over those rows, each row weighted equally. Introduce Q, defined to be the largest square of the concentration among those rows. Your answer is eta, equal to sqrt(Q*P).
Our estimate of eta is 40.8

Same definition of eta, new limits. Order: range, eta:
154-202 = 34.3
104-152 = 39.4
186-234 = 37.2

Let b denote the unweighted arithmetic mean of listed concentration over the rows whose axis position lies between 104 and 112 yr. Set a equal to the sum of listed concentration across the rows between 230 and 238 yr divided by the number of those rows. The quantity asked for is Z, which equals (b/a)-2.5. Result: -1.34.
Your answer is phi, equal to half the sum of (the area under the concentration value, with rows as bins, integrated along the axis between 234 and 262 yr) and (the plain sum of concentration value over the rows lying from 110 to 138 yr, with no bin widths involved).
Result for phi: 125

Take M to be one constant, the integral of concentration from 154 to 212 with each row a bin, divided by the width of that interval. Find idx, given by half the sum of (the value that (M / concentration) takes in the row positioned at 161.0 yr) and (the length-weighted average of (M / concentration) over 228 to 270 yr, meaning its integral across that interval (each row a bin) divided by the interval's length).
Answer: 0.98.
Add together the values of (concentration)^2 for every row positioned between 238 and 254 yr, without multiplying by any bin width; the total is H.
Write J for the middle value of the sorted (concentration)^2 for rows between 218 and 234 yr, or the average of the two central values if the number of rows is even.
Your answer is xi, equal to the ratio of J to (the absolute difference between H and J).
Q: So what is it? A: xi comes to 0.111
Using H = 314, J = 31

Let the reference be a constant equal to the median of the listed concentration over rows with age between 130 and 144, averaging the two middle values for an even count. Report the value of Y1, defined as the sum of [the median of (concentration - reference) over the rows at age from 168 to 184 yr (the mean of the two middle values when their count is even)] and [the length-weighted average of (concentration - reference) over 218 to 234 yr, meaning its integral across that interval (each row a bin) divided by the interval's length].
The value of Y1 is -1.50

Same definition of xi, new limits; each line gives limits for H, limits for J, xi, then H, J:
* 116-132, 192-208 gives 0.167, 252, 36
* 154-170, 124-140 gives 0.161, 268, 37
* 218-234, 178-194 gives 0.132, 225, 26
